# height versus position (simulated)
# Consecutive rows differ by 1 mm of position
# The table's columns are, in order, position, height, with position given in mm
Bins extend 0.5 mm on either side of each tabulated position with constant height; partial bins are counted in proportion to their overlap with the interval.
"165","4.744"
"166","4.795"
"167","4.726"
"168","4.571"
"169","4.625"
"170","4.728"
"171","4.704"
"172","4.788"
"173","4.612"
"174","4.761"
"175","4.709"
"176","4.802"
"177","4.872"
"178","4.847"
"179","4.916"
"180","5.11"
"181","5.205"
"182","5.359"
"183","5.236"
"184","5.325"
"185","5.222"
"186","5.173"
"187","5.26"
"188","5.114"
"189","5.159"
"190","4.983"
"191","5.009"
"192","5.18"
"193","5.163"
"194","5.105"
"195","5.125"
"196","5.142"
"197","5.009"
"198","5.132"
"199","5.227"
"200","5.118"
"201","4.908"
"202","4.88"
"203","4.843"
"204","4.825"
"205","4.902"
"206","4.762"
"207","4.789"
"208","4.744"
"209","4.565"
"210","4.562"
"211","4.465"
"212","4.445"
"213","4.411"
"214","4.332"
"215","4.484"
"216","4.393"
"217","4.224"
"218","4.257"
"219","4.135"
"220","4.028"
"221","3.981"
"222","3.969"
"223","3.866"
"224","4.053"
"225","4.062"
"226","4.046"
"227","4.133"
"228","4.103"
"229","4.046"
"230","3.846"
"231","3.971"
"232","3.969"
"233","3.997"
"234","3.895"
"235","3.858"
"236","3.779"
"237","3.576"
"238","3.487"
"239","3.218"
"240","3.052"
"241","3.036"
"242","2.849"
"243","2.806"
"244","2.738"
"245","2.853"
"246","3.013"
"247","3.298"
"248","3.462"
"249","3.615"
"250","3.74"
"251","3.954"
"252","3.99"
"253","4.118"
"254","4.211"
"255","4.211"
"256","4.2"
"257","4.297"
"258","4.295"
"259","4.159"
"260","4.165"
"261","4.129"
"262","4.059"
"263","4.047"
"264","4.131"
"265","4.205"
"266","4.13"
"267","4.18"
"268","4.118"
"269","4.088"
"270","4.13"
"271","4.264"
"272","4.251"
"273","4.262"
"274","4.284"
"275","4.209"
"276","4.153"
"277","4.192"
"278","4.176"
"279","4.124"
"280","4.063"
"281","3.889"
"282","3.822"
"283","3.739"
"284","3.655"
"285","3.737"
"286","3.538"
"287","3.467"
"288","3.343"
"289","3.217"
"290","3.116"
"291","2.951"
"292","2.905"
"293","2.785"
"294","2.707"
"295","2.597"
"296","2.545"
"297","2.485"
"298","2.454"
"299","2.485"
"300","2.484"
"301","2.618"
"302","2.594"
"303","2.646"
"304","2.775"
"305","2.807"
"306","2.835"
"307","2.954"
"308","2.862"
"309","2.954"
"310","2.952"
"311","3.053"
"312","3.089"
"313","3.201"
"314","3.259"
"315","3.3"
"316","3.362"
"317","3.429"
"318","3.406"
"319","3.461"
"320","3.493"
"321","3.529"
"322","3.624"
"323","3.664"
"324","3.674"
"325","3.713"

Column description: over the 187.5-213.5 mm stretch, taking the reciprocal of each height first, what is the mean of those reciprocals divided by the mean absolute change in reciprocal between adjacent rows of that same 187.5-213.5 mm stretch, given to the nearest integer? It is 65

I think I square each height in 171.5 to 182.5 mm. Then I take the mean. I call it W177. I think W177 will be 24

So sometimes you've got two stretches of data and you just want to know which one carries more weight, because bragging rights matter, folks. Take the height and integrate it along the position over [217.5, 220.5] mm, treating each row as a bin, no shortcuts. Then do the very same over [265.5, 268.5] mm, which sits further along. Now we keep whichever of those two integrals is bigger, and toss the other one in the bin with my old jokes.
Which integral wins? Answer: 12.4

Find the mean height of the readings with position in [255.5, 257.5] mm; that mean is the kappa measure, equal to 4.25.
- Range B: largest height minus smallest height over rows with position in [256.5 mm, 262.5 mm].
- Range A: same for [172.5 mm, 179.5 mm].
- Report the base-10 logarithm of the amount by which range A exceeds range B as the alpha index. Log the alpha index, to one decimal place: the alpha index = -1.2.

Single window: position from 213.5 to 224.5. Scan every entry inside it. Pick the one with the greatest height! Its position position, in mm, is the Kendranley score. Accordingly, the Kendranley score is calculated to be 215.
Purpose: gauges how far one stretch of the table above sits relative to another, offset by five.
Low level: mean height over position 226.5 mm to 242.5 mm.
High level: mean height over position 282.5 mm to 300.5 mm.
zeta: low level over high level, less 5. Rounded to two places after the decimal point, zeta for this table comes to -3.78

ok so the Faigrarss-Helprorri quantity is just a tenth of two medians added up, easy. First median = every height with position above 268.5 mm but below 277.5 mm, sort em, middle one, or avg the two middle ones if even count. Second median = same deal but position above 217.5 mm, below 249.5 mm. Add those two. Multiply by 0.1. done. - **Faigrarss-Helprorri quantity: 0.81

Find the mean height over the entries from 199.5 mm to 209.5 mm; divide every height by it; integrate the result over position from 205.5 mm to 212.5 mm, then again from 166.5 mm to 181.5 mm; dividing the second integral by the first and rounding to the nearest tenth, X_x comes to 2.2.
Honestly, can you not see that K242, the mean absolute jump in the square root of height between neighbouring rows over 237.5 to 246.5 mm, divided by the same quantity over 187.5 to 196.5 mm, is 2.5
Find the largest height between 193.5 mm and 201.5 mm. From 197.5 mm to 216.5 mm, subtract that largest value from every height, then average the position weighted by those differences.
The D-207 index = 209.8 mm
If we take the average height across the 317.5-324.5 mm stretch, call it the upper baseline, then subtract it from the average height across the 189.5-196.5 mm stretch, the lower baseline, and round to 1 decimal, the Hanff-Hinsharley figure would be 1.6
